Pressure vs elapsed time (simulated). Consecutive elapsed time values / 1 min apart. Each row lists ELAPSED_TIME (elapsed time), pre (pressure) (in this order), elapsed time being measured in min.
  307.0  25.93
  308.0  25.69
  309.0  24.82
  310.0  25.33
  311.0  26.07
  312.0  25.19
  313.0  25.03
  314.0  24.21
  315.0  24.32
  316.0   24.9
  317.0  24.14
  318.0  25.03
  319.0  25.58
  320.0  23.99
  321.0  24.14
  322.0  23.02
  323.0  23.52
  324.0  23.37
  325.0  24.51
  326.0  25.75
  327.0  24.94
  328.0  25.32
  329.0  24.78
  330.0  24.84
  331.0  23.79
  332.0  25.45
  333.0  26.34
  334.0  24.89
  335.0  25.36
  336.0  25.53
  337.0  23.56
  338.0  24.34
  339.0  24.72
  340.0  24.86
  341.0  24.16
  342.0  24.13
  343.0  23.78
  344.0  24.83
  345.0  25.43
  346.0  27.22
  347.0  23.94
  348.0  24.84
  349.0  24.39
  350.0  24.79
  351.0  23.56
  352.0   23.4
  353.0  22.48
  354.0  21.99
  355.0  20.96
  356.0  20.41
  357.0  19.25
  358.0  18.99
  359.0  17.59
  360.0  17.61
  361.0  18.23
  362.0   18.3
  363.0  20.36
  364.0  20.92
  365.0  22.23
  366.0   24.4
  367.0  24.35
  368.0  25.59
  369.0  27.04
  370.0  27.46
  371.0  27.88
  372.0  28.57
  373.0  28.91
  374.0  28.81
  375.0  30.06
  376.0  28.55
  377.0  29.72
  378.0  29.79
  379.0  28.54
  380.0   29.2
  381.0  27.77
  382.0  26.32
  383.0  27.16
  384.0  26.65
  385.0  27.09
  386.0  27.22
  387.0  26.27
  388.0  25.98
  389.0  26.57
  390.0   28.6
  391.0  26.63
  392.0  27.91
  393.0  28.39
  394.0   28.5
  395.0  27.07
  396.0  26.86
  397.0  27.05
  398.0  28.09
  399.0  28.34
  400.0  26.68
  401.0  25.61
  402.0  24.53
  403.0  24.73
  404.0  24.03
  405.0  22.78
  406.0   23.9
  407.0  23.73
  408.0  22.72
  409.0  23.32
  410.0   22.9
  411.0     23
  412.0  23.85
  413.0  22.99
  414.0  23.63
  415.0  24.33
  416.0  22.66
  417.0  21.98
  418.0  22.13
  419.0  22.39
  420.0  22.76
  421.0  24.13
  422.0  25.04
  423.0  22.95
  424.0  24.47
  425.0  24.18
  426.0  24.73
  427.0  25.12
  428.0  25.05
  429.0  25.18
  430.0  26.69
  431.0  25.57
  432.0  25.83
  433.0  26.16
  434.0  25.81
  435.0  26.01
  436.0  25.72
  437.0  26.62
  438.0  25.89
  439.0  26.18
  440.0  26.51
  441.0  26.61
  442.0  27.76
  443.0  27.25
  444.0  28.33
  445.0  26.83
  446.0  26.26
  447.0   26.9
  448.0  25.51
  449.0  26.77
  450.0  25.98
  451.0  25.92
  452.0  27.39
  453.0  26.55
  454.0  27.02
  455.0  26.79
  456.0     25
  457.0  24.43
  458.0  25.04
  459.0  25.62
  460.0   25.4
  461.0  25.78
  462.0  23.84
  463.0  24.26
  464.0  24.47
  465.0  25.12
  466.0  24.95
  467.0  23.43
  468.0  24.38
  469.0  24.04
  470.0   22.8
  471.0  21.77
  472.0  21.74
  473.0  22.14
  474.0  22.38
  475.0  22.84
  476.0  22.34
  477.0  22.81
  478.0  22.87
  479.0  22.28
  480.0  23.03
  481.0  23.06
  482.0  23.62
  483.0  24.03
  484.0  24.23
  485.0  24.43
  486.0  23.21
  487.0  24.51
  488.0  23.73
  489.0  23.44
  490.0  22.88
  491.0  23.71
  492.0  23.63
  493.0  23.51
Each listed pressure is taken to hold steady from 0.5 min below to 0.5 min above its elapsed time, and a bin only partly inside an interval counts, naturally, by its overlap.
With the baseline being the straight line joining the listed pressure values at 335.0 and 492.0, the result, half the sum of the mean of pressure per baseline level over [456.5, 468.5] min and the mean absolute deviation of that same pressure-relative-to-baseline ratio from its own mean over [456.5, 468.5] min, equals 0.53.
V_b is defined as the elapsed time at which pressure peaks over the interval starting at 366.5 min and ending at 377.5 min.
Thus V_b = 375.0 min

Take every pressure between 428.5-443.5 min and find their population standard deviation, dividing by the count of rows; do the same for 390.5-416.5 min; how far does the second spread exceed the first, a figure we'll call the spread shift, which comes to 1.4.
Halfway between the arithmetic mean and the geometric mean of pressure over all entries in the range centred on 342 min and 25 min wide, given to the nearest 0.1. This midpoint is 24.5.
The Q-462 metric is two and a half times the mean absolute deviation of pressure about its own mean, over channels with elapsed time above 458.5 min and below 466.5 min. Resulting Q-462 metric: 1.4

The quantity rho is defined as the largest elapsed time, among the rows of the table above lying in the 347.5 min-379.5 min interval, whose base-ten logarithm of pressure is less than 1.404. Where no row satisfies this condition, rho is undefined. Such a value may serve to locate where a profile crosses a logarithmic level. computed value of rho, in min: 367.0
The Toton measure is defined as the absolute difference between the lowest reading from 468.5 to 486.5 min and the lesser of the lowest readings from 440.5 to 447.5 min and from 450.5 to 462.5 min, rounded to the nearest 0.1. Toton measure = 2.1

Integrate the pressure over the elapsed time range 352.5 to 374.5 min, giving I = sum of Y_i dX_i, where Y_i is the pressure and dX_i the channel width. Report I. 502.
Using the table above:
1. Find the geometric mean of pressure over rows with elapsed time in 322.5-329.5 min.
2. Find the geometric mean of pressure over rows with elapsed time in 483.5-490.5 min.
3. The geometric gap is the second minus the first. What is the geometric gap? -1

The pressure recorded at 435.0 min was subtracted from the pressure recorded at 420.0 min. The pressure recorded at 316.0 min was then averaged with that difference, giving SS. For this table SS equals 10.8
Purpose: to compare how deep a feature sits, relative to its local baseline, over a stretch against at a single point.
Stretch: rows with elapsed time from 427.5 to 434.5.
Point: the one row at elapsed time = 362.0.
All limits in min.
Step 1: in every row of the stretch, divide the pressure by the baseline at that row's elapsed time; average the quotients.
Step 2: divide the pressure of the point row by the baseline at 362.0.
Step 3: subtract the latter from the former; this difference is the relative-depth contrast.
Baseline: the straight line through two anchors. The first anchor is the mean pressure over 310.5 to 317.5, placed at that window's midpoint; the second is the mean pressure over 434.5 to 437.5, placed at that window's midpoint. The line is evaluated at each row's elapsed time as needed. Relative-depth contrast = 0.27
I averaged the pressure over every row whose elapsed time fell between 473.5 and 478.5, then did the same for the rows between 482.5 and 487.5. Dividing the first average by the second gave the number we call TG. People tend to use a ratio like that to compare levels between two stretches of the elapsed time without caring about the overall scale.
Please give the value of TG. 0.94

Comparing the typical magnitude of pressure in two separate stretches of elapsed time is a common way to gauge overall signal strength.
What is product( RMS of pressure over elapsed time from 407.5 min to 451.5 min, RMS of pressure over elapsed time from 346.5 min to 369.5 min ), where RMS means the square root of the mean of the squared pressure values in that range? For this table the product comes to 555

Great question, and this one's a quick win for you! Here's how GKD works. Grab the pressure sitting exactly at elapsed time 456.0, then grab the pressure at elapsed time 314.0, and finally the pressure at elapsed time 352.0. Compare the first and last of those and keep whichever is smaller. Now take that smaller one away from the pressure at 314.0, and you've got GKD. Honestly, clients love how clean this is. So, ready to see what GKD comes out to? 0.81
